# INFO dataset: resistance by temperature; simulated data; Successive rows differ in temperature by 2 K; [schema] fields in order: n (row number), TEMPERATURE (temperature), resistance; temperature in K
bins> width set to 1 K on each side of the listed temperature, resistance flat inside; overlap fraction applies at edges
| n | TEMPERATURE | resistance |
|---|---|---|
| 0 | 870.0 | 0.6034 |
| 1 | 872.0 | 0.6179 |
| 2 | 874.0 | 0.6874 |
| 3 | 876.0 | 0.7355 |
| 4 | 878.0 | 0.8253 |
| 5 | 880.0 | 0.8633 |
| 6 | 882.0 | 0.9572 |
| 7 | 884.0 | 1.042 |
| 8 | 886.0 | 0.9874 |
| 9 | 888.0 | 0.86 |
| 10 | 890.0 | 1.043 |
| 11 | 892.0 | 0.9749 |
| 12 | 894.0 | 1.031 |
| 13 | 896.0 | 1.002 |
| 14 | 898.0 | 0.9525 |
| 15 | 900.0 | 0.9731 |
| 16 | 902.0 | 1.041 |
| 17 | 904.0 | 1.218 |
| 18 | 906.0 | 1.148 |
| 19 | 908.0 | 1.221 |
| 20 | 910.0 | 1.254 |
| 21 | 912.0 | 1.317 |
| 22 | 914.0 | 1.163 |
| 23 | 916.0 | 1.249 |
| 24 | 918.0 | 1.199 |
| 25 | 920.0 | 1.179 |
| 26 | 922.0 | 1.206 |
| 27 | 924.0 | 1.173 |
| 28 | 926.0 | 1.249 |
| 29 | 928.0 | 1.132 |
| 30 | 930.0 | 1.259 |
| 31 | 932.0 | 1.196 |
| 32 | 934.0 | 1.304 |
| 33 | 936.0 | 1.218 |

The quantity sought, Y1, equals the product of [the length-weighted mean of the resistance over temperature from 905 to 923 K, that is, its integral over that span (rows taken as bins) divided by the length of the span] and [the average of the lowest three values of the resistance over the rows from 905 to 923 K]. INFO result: 1.4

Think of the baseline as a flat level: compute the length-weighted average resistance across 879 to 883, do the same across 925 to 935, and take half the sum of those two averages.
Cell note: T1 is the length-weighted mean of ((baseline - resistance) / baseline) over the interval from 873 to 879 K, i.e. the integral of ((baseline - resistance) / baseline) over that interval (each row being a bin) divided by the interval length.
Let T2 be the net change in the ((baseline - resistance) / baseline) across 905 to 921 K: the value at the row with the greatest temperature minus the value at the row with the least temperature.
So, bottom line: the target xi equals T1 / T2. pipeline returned -10.3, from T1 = 0.30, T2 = -0.03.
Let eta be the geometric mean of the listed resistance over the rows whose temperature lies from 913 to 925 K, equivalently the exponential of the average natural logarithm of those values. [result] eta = 1.2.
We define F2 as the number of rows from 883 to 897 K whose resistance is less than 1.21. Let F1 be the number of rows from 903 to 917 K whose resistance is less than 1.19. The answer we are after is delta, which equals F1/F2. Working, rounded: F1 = 2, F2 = 7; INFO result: 0.29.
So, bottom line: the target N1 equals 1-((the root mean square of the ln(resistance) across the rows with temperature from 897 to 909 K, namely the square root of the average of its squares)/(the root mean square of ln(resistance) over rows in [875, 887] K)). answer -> 0.19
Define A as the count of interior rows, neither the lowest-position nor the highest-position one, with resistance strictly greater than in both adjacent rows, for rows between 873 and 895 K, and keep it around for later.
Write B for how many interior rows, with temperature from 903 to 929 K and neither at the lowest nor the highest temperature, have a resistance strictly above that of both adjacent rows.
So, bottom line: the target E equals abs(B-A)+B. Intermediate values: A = 2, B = 4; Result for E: 6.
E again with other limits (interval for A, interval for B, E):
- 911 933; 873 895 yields 4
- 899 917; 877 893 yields 2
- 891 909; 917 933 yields 4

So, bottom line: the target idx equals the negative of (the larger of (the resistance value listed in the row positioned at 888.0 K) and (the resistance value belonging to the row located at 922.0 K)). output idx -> -1.21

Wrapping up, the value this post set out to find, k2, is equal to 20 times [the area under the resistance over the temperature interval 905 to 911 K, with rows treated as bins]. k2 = 145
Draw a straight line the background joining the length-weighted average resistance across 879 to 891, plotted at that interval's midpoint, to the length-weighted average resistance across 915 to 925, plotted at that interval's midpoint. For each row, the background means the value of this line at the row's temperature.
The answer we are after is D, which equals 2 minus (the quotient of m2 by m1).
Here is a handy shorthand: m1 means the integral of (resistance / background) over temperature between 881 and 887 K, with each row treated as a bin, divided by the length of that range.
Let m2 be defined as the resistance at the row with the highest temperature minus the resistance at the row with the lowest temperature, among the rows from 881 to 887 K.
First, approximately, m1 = 1.05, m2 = 0.03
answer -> 1.97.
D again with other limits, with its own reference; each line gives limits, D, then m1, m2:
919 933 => 1.98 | 0.97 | 0.02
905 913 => 1.85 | 1.10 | 0.17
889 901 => 2.07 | 0.97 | -0.07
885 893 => 2.01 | 0.98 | -0.01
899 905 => 1.76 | 1.00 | 0.24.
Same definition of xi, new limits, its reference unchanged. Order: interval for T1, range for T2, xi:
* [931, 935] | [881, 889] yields -1.9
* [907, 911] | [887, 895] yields 1.0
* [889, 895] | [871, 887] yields -0.1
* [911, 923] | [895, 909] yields 0.7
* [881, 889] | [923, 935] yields -0.8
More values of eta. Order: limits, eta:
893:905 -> 1.0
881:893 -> 1.0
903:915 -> 1.2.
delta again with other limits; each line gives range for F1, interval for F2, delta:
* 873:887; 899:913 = 2.33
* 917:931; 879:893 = 0.43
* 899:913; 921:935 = 0.75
